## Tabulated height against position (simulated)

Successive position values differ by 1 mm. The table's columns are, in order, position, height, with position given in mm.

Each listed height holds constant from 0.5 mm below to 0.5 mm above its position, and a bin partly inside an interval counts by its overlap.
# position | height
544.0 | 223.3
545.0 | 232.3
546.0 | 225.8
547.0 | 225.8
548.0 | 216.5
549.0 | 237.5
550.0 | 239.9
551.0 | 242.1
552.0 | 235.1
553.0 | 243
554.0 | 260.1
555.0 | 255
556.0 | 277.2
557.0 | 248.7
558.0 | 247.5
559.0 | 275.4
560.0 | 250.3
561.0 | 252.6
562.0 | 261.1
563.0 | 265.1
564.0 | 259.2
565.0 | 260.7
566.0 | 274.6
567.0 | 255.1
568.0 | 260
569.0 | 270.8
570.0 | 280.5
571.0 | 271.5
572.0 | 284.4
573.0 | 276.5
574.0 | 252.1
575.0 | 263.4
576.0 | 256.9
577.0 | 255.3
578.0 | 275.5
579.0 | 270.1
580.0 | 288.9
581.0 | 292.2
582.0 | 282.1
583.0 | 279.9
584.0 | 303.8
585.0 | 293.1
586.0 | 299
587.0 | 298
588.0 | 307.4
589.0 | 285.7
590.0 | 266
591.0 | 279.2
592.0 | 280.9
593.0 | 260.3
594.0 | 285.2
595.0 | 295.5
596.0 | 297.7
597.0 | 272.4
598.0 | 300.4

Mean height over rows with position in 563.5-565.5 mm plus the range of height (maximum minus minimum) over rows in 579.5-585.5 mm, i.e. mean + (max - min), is 284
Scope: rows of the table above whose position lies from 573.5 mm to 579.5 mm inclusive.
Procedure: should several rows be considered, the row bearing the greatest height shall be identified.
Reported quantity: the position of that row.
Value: 578.0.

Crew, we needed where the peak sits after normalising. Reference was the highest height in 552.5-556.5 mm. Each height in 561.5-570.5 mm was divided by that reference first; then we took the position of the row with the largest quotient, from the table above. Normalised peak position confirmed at 570.0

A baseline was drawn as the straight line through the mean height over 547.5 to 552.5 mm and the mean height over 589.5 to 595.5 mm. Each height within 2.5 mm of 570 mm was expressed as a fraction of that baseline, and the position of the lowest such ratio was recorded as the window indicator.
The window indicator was 568.0 mm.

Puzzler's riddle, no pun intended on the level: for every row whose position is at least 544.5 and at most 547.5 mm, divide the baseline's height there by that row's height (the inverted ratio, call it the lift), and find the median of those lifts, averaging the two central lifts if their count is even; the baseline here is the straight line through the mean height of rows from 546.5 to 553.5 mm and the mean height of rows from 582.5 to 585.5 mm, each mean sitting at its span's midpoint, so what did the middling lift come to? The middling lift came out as 1.007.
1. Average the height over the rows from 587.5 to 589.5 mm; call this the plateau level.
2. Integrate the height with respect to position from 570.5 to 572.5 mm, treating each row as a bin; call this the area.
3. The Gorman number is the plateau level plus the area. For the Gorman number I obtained 852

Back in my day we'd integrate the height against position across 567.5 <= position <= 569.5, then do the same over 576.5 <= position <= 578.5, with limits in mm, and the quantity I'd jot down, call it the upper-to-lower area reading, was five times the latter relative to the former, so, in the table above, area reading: 5.00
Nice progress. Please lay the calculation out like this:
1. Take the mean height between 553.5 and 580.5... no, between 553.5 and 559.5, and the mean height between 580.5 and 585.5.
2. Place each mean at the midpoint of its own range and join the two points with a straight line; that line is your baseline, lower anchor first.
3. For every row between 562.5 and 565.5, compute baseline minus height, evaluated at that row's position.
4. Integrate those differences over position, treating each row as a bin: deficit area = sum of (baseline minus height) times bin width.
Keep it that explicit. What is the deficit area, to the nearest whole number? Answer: 22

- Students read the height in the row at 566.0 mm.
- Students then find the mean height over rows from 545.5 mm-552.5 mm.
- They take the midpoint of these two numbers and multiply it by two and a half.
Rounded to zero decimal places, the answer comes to 633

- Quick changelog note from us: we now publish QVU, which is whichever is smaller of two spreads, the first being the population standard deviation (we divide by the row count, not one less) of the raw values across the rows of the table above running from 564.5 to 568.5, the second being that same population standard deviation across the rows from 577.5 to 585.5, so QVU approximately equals 7.3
